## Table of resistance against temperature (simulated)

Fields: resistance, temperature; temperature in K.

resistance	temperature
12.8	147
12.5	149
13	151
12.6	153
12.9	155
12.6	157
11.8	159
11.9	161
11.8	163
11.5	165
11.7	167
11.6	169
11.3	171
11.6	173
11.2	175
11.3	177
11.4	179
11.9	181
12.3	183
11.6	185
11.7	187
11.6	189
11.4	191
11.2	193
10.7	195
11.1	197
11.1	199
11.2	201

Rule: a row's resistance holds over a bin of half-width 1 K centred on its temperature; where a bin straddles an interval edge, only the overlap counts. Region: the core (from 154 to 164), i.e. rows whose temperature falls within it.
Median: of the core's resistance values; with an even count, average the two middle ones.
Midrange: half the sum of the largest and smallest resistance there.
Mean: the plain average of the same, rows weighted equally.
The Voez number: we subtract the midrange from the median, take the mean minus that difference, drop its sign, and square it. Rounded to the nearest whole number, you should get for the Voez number 160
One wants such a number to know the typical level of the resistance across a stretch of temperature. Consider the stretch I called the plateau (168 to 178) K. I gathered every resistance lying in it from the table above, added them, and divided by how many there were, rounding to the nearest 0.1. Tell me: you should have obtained 11.4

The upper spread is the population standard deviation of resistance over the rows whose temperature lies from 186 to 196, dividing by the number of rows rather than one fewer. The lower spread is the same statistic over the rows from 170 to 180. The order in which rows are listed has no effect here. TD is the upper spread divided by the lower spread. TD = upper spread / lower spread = 2.6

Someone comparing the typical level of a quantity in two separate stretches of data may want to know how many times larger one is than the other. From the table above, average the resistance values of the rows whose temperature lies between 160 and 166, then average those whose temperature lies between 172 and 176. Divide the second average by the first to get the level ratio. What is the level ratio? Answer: 0.97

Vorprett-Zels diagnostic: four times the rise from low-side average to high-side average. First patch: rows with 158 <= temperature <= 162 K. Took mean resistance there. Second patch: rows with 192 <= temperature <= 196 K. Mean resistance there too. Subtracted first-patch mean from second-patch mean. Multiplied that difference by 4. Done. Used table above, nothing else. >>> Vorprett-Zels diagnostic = -3.6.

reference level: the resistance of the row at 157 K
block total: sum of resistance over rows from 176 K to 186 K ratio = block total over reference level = 4.6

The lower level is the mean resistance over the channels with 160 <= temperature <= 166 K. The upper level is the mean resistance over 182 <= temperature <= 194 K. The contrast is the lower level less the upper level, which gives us 0.10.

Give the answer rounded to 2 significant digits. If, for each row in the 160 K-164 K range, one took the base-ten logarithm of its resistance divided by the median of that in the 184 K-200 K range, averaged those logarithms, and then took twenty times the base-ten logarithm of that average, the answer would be -34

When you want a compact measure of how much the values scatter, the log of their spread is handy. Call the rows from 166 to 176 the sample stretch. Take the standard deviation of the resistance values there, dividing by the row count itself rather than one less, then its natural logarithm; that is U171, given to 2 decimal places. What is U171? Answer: -1.64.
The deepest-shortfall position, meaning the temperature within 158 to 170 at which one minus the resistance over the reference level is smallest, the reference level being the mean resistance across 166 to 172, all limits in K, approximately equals 161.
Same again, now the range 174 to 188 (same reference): 183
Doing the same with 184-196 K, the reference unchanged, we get 187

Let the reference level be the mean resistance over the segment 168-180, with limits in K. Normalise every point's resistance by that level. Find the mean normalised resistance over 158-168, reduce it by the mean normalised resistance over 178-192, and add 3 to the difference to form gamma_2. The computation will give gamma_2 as 3.00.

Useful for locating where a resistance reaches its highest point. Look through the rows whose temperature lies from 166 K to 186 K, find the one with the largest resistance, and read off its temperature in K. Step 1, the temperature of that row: 183 K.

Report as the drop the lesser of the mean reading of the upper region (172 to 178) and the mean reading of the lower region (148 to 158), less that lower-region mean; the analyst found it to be -1.4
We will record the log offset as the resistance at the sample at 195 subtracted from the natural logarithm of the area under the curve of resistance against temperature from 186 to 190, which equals -6.86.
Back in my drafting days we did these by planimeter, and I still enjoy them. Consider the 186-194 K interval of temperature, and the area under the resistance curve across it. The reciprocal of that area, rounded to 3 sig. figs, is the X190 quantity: 0.0109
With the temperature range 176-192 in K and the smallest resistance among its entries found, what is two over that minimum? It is 0.177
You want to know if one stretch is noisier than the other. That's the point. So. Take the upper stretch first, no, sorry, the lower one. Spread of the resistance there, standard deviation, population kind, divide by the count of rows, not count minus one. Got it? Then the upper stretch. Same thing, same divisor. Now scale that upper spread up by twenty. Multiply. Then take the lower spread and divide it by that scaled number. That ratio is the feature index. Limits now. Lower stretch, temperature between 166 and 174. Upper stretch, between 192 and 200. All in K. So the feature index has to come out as 0.039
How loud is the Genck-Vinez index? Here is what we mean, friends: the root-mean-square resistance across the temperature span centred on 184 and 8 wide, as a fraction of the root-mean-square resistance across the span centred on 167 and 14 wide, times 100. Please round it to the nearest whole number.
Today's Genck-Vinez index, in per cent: 102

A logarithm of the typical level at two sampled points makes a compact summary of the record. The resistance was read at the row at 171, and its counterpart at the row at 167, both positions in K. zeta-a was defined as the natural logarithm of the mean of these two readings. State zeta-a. 2.44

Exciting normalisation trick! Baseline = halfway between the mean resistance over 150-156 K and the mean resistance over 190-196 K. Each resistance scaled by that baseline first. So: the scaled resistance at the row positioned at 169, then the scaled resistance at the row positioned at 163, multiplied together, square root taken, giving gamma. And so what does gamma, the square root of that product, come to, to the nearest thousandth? 0.978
